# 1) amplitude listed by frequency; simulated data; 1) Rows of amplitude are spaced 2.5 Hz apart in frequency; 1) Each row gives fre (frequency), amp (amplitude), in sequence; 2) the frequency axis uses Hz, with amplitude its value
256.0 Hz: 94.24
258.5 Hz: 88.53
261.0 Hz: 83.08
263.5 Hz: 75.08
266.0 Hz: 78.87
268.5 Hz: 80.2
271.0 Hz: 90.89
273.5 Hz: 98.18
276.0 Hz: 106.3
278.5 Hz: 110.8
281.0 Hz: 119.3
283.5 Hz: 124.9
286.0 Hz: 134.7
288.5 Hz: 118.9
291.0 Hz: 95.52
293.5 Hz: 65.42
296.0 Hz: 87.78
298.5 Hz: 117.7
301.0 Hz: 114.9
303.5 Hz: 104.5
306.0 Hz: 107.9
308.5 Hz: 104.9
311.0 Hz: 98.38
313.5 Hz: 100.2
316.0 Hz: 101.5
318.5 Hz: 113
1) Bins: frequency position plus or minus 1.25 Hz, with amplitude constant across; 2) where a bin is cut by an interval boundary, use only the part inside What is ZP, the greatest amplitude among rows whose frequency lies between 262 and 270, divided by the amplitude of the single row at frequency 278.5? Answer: 0.72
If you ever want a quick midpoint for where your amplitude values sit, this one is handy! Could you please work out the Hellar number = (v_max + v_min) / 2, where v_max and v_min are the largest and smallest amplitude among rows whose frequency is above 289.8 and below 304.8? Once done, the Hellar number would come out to 92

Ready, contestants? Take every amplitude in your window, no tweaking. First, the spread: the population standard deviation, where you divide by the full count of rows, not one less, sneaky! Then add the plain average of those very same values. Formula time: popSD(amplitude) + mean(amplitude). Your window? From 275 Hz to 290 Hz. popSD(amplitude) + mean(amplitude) 128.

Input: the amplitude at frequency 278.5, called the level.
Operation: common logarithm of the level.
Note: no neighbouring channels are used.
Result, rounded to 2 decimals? 2.04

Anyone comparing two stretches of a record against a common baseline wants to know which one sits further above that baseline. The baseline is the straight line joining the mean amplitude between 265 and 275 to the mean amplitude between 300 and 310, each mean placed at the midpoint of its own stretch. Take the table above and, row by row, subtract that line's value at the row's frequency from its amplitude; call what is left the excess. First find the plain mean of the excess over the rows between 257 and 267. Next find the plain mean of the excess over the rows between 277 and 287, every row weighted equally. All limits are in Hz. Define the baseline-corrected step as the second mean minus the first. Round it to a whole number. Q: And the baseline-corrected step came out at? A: 29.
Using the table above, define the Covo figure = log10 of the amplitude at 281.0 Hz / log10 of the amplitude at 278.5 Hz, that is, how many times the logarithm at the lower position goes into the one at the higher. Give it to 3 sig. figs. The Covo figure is 1.02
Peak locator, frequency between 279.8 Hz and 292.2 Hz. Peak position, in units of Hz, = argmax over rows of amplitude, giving 286.0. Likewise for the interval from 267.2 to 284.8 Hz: 283.5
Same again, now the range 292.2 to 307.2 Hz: 298.5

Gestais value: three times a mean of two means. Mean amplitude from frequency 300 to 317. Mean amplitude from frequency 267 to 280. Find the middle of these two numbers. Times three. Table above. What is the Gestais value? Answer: 303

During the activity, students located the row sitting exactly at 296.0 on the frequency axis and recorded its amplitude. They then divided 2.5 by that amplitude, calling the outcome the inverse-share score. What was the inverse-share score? 0.0285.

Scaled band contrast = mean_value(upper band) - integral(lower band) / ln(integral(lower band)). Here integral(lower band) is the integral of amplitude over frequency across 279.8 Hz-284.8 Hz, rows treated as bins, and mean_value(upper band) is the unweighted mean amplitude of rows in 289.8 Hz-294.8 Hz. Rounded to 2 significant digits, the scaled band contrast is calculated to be -15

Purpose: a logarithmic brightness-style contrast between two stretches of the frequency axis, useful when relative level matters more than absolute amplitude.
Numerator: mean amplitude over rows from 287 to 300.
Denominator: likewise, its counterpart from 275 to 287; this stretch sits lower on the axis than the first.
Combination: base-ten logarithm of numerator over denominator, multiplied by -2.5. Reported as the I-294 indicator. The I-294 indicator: 0.2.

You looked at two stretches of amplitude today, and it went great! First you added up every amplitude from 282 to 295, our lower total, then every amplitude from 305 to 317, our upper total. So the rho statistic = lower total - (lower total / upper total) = 538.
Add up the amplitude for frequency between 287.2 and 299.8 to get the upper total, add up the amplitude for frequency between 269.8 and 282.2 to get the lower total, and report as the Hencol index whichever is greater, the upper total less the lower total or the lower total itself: 525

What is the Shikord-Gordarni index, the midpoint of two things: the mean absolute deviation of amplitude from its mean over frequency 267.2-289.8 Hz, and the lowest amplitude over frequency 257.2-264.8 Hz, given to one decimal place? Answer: 44.4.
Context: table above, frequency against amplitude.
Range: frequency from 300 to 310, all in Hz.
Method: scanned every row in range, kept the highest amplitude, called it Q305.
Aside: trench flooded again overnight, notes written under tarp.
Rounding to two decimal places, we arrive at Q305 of 114.90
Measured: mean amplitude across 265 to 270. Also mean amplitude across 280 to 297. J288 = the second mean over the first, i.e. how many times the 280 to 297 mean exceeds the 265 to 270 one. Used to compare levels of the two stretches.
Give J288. 1.3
